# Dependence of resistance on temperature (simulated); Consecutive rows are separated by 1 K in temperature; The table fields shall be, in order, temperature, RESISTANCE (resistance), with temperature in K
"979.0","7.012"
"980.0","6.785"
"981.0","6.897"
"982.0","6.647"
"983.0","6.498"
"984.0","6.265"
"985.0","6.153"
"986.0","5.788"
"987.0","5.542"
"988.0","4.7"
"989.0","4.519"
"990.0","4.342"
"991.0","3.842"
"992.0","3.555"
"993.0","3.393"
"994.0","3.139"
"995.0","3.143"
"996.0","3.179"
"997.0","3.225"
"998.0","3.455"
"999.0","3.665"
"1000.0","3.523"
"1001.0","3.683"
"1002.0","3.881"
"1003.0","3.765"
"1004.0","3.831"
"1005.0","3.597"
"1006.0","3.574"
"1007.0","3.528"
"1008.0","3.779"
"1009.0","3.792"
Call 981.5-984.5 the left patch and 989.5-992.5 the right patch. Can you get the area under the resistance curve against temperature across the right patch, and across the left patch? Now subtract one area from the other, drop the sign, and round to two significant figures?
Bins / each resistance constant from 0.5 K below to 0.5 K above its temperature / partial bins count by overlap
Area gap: 7.7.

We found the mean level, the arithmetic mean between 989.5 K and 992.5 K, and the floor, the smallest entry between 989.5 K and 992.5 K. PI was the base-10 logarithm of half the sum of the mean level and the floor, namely 0.572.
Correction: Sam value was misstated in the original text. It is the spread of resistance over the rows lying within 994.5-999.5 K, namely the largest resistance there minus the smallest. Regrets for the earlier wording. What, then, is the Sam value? 0.5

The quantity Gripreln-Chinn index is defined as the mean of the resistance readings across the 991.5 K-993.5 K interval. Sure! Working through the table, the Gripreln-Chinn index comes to 3.5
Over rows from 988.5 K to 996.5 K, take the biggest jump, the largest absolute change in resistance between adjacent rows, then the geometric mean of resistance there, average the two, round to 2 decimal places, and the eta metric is 2.05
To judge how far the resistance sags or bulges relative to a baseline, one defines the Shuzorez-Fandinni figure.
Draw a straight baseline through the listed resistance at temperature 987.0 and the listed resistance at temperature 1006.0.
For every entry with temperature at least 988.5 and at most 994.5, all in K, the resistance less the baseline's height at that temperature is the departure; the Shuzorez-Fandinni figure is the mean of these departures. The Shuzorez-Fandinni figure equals -1.3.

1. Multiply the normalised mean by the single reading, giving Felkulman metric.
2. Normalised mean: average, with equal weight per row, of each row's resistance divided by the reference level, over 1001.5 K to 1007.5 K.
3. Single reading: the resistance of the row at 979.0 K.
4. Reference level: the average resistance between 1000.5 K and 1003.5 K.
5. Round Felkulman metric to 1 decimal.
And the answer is 6.9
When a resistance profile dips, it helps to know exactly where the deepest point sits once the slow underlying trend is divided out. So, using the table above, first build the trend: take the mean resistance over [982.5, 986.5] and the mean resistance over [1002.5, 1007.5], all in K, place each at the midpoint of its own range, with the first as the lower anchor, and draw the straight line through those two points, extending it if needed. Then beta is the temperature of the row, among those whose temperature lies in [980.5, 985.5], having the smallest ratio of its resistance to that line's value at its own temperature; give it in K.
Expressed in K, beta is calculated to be 984.0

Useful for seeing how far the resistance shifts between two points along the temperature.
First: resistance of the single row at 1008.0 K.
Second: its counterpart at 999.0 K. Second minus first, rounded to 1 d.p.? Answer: -0.1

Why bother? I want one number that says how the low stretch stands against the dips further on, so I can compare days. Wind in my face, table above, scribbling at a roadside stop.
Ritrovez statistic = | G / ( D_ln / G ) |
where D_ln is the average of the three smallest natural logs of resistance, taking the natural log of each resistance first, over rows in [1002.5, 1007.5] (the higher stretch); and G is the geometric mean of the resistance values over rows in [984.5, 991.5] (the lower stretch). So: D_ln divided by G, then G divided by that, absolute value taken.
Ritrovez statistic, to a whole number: 19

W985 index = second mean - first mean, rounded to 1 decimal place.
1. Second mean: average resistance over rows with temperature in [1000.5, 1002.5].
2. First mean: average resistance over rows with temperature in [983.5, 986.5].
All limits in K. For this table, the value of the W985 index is -2.3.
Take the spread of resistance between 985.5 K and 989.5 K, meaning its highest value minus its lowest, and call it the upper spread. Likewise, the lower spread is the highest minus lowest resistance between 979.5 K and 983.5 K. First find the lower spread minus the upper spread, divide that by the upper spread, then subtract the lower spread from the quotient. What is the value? -1.1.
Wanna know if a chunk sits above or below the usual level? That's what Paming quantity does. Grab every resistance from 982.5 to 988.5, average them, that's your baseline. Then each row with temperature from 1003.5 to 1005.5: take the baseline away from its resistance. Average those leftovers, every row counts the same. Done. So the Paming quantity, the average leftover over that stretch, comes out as -2.1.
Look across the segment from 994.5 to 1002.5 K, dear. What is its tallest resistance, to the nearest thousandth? 3.881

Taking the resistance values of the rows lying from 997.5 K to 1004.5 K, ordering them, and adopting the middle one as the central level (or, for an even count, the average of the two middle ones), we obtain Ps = 3.7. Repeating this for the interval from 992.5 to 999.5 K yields 3.2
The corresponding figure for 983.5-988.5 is 5.8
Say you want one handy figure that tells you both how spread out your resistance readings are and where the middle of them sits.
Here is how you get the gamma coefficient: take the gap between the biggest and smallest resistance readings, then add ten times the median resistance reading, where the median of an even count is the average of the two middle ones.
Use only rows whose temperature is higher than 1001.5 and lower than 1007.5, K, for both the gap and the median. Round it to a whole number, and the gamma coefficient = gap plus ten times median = 37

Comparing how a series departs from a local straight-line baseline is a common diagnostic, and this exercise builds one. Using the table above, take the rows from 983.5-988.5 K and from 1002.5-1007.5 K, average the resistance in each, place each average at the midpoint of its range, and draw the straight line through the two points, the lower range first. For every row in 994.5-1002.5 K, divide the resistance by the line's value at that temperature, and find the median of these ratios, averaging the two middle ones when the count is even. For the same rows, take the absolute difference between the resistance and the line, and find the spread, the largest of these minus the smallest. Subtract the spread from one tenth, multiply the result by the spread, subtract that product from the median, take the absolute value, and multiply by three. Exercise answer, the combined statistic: 8.6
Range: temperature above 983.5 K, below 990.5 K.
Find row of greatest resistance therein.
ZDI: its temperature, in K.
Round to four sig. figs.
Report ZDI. 984.0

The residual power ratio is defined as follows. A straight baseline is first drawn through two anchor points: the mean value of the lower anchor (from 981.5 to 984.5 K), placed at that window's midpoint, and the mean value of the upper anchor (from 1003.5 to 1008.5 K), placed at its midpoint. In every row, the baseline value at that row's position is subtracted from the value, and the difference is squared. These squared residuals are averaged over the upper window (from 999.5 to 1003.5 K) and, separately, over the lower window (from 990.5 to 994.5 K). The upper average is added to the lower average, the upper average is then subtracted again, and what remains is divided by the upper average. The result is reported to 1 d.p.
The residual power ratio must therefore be 10.8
